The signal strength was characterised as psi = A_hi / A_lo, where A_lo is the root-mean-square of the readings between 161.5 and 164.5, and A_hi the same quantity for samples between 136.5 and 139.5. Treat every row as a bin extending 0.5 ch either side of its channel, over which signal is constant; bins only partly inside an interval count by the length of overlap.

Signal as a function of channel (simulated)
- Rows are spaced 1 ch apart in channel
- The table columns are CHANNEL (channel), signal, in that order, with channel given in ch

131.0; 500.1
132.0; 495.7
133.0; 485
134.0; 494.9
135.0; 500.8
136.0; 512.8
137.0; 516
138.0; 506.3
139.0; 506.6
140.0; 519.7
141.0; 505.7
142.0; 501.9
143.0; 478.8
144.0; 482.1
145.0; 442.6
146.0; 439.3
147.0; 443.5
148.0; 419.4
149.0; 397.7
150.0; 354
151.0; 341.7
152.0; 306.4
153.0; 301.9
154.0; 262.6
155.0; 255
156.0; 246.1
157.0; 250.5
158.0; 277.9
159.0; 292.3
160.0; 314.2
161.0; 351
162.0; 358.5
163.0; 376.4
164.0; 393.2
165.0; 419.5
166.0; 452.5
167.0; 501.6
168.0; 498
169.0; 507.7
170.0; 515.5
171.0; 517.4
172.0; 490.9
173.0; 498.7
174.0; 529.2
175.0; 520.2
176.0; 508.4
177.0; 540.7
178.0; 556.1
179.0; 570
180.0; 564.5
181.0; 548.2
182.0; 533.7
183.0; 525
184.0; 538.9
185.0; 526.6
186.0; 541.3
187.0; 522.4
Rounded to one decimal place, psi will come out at 1.4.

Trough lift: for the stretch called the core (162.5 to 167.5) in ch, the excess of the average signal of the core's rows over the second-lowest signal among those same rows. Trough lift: 35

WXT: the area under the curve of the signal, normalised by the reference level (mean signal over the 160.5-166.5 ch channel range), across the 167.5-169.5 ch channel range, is 2.6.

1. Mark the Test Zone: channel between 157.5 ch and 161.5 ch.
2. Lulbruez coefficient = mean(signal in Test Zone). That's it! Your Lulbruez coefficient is 309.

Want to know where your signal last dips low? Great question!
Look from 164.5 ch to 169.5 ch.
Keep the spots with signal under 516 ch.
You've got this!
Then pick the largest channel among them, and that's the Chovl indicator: 169.0 ch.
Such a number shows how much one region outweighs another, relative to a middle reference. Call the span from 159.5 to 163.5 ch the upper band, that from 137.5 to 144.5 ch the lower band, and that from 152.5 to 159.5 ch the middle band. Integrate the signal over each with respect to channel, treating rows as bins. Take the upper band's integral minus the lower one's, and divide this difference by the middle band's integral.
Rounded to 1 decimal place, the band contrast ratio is -1.1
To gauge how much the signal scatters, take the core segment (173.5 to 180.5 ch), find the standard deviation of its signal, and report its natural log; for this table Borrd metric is 3.1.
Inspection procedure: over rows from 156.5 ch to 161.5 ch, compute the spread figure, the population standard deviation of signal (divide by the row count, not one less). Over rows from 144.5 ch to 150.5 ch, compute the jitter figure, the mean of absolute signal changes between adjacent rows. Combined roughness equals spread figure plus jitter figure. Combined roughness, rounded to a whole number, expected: 53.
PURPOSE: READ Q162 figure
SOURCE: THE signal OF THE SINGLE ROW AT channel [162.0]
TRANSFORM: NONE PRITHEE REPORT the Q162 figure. 358.5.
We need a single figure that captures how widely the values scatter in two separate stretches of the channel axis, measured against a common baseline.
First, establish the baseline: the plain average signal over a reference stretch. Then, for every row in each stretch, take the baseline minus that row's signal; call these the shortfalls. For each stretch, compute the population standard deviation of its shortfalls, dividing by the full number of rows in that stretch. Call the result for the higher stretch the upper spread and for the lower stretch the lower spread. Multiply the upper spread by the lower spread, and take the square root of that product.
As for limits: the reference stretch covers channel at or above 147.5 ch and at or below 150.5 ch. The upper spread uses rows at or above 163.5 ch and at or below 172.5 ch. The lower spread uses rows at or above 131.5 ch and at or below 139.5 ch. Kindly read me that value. 20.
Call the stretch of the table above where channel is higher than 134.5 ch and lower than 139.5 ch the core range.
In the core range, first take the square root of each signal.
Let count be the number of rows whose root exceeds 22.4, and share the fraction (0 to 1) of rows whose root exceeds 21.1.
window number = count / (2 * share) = 2.0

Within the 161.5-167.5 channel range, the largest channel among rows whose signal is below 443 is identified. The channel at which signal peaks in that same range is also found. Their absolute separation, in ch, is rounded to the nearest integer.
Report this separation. 2 ch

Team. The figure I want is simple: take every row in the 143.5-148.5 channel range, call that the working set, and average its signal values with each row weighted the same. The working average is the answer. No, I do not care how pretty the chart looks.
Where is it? 445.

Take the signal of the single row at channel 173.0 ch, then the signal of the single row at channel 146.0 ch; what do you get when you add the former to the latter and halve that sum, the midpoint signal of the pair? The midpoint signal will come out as 469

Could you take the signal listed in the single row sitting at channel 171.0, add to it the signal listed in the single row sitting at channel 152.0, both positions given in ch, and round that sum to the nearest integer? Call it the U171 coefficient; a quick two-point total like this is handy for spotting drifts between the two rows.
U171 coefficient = 824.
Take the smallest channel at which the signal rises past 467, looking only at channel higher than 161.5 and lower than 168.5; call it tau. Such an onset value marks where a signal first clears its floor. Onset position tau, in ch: 167.0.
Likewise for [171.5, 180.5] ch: 172.0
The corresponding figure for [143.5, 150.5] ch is 144.0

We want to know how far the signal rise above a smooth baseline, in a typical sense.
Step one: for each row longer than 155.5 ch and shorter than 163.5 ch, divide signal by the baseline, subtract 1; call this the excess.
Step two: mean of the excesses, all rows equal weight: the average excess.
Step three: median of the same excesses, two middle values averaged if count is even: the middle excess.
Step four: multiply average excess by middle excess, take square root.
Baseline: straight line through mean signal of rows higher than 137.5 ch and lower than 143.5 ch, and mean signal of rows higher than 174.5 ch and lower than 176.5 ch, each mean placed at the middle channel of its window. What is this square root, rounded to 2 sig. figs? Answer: 0.40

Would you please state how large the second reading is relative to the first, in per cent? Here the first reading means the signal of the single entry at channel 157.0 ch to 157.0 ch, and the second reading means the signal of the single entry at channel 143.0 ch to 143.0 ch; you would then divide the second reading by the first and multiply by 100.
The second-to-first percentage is 191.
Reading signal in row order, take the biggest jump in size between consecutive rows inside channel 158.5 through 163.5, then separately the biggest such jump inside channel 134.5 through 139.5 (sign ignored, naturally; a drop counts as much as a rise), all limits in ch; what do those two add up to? 49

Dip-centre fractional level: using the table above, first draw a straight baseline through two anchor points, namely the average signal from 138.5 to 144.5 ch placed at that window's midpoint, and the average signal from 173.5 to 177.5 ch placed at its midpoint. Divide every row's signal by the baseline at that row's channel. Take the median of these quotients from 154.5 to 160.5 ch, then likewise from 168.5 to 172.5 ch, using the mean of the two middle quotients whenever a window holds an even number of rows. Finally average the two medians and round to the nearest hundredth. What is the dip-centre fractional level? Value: 0.75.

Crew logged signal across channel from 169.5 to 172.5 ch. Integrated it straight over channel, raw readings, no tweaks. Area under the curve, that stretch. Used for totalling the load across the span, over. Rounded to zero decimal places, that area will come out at 1524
